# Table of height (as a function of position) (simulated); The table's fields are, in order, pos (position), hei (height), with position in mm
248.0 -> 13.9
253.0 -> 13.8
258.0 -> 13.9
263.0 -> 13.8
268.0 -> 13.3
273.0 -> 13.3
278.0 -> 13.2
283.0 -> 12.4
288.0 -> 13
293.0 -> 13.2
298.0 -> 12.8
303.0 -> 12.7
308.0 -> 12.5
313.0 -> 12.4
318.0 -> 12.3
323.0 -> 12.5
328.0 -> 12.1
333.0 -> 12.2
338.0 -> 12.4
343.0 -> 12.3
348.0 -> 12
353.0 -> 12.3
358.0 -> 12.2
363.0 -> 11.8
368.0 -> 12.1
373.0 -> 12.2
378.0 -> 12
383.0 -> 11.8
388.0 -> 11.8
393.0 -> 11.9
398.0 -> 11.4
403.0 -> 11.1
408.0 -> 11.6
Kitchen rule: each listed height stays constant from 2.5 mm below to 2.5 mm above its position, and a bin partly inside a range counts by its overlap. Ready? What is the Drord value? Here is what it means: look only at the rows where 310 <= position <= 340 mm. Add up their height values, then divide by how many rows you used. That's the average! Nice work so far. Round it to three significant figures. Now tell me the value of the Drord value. 12.3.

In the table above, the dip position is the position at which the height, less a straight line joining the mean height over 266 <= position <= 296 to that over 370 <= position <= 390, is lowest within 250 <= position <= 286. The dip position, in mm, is 283.0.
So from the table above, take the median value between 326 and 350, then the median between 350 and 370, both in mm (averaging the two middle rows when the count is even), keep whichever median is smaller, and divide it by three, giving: 4.05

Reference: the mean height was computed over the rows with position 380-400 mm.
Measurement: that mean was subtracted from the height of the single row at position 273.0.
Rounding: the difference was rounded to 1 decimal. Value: 1.6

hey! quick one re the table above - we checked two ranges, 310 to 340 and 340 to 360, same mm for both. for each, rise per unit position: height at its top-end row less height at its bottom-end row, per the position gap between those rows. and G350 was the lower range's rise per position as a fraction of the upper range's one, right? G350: 0.0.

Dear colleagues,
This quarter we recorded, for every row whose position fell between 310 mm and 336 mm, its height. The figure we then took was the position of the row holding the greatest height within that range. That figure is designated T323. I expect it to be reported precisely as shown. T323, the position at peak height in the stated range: 323.0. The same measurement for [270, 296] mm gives 273.0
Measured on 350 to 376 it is 353.0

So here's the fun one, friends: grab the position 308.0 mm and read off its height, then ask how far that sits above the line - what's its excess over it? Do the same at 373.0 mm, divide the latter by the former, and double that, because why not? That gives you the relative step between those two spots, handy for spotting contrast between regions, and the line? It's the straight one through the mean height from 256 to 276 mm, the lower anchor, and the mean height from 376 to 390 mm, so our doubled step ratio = -1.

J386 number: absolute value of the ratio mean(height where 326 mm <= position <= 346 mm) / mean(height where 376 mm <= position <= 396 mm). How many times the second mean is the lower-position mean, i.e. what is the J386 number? 1.03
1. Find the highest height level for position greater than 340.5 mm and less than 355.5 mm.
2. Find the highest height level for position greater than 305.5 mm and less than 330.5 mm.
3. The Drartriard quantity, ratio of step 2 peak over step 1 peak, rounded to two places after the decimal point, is 1.02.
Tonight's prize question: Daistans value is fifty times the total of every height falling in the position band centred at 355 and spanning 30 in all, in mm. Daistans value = 3635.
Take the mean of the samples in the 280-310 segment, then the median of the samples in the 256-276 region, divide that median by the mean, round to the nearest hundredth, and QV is 1.06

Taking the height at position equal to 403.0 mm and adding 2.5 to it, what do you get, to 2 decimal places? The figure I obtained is 13.60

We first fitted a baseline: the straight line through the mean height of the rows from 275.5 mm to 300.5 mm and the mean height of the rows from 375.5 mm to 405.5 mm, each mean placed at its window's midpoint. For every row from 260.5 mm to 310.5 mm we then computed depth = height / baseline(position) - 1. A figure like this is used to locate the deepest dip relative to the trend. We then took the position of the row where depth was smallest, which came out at 283.0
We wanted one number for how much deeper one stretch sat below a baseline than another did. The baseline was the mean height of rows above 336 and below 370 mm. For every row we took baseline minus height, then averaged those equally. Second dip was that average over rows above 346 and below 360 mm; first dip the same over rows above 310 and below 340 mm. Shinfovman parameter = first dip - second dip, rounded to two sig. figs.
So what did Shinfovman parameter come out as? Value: -0.15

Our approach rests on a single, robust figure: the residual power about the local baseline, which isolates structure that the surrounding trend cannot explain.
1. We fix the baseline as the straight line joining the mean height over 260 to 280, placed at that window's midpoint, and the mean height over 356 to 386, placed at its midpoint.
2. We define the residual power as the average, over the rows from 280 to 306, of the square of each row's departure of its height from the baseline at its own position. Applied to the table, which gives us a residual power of 0.17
